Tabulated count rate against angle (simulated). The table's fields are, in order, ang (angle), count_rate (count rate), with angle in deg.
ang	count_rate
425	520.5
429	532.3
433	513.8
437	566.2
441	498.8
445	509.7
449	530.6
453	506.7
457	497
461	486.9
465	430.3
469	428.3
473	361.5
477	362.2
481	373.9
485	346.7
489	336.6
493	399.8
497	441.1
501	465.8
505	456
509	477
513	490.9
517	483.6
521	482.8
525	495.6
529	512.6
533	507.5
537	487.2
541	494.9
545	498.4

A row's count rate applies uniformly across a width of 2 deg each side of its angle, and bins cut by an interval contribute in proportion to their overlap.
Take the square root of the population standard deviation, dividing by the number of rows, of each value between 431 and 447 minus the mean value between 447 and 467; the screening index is 5.1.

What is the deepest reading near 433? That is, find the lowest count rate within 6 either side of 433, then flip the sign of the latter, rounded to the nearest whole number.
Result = -514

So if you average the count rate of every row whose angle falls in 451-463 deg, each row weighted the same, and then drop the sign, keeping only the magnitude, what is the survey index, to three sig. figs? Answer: 497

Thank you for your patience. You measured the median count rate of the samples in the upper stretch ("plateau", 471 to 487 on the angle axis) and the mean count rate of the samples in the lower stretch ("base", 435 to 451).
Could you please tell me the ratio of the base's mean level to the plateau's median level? 1.5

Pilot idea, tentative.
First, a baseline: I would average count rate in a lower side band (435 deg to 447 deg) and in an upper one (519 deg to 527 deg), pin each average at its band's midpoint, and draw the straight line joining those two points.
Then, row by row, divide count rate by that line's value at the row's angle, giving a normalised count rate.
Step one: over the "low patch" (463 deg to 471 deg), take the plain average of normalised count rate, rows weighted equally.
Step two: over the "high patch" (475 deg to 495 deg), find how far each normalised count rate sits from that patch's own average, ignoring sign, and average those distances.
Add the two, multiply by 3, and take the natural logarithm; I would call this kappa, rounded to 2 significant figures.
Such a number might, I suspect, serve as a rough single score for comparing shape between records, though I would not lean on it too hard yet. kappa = 0.96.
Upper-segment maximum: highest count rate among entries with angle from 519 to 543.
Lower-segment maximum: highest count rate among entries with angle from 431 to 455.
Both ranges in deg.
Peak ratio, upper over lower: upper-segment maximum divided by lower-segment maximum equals 0.91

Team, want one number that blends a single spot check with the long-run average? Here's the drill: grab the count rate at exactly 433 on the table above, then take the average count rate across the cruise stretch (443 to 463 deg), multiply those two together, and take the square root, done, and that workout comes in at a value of 510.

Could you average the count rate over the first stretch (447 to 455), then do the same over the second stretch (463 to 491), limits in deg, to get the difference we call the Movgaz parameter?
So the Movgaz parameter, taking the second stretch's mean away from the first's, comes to 142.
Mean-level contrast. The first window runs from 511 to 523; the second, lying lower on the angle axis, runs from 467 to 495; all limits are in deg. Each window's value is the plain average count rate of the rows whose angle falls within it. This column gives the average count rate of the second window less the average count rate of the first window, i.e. -113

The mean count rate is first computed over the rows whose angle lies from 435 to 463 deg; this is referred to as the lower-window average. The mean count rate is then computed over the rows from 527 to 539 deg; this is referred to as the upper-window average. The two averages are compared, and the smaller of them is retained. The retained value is 502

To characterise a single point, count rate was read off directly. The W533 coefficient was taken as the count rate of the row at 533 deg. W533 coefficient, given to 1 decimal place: 507.5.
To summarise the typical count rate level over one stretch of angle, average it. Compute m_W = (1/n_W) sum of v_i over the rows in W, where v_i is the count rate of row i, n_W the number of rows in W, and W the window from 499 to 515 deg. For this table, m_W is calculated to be 472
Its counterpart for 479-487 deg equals 360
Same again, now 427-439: 537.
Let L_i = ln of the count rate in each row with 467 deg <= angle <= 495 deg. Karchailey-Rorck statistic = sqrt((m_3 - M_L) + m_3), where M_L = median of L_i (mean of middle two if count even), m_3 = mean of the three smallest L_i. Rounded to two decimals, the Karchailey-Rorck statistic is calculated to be 2.41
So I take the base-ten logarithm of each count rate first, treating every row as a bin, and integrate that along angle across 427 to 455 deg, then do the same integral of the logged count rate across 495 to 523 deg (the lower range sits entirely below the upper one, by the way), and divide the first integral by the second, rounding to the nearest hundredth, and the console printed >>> 1.02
